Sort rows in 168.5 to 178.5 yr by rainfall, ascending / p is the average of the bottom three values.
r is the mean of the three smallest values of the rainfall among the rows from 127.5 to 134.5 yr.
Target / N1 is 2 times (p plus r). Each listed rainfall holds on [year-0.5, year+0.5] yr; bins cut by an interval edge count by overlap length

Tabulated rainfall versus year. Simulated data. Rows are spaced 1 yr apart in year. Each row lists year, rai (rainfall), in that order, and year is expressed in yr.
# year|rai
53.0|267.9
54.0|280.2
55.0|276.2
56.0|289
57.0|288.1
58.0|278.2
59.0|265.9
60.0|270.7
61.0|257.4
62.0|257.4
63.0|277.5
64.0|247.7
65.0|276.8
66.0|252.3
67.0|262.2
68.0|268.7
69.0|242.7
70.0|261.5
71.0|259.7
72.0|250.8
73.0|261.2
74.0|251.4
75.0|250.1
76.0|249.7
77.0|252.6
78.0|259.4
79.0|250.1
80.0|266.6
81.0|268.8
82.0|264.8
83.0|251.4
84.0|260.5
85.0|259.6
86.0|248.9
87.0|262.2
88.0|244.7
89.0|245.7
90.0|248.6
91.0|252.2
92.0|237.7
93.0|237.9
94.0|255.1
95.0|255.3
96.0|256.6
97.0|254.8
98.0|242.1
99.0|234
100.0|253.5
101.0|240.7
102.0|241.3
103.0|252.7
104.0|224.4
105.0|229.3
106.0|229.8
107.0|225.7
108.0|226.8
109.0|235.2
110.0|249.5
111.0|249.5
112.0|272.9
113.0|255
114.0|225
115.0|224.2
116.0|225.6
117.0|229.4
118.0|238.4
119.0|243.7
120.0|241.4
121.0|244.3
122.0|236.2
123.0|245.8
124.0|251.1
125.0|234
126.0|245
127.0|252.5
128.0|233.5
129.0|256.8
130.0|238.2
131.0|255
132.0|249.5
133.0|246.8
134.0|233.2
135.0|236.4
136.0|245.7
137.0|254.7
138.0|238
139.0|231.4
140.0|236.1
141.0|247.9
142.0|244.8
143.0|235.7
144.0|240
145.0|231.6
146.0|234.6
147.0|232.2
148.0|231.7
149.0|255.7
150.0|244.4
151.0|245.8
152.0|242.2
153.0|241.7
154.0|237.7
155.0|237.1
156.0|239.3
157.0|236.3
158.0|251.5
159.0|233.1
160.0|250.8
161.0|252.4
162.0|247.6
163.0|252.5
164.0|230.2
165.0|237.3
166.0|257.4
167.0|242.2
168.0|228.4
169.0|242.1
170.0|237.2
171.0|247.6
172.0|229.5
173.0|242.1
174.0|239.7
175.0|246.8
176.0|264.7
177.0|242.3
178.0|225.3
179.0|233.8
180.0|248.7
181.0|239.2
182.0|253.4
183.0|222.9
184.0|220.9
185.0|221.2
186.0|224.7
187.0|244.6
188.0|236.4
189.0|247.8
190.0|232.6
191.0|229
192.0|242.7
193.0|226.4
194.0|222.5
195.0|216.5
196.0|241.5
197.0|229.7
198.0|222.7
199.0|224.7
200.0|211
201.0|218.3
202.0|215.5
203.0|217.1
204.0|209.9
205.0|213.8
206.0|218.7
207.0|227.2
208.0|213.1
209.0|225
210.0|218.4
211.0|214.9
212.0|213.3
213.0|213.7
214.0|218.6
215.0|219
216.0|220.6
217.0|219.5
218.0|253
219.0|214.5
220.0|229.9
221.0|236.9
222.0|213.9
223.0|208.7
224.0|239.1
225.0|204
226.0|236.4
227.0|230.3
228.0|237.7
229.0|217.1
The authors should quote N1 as 931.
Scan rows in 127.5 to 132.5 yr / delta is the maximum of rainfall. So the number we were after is 256.8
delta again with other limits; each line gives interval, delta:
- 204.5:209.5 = 227.2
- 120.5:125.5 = 251.1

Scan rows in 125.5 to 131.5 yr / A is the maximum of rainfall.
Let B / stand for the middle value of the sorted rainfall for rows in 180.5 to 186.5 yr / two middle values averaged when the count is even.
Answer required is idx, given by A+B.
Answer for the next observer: 481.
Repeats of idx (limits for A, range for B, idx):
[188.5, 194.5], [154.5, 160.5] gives 486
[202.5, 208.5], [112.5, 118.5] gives 455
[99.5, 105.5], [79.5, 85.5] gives 516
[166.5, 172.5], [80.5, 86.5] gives 508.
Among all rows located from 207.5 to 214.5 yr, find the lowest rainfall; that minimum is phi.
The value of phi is 213.1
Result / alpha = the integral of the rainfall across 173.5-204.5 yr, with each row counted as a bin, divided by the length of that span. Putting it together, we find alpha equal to 231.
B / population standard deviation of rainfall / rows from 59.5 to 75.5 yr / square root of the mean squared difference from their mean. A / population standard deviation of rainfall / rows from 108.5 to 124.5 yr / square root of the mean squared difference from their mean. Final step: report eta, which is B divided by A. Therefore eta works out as 0.79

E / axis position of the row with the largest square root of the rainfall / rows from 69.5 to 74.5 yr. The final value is 70.0 yr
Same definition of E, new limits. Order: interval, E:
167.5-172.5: 171.0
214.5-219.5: 218.0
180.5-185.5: 182.0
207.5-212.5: 209.0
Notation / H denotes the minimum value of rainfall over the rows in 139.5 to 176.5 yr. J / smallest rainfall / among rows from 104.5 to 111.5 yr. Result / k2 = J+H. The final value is 454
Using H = 228.4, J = 225.7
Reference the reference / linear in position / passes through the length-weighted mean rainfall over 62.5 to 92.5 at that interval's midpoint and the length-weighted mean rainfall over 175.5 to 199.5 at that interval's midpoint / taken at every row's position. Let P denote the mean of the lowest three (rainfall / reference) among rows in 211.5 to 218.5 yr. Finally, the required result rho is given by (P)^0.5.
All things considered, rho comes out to 0.97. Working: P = 0.94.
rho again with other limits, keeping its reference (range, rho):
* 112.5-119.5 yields 0.95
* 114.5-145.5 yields 0.95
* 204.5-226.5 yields 0.96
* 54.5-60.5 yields 1.02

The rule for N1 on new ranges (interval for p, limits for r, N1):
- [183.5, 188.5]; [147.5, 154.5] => 919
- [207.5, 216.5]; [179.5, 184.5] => 882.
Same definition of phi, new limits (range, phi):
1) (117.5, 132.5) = 233.5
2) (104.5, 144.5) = 224.2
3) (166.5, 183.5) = 222.9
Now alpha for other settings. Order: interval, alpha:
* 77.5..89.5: 257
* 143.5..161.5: 241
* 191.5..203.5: 224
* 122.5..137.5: 245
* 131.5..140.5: 241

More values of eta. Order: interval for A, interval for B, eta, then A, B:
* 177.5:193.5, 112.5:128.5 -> 0.93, 10.3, 9.6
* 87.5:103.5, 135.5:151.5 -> 1.08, 7.2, 7.8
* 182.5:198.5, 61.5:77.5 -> 1.04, 9.4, 9.7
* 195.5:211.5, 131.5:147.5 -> 0.90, 7.9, 7.1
